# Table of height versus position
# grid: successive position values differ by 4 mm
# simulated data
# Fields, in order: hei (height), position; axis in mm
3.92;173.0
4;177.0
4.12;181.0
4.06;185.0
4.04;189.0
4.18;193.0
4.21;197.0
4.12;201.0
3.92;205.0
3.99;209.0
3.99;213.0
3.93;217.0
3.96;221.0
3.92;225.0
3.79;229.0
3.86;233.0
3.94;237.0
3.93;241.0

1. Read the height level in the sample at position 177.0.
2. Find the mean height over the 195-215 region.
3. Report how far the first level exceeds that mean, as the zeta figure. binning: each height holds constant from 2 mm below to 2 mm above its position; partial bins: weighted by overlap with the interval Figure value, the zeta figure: -0.05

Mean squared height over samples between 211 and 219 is 15.7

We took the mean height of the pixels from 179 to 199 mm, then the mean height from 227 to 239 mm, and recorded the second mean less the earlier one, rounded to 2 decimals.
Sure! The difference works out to -0.26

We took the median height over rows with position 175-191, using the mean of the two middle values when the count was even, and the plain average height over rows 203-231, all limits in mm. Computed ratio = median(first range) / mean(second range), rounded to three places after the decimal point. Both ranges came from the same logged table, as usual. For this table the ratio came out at 1.031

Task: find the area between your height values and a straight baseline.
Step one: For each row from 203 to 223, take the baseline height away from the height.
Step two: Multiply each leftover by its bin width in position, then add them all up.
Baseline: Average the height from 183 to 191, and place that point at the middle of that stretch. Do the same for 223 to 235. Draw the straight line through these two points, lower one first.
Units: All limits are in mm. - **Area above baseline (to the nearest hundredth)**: 0.55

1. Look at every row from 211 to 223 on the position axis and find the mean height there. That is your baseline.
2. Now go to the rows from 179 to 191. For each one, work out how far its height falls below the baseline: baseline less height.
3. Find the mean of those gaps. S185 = -0.11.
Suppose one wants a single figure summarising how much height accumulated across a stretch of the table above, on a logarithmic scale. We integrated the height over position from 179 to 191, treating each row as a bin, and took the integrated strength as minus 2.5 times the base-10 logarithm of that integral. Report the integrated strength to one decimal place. -4.2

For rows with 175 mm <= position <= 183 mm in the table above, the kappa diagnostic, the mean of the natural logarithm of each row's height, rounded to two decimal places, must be 1.40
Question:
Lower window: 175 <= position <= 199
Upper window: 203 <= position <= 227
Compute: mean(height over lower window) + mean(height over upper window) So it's 8.05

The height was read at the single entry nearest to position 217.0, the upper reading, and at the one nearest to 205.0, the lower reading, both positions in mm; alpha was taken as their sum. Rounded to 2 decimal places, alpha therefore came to 7.85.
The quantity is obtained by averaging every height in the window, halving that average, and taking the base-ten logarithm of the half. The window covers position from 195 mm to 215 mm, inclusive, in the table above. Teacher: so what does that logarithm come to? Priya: 0.306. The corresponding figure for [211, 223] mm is 0.297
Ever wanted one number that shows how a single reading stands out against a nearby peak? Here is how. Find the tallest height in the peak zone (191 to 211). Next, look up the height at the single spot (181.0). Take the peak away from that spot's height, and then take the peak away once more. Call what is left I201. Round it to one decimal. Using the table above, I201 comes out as -4.3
